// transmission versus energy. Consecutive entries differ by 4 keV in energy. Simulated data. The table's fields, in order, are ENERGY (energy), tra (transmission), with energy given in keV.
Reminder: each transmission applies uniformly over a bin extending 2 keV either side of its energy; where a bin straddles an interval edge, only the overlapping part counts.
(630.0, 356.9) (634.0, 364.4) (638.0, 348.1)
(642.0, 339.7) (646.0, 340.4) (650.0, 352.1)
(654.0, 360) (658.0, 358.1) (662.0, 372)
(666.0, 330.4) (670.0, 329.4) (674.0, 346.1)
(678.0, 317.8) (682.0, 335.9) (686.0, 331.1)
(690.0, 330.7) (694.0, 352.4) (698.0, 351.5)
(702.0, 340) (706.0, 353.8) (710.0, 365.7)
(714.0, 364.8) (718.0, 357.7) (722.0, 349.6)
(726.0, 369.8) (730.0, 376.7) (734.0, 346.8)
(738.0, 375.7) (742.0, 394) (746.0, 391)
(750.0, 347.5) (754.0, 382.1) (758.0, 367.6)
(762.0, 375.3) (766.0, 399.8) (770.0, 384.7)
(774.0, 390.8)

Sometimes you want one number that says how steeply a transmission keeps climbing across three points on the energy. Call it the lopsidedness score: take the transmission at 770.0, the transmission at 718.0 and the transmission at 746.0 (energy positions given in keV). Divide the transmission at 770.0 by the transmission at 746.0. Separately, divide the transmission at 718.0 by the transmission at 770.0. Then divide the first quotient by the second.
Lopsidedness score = 1.06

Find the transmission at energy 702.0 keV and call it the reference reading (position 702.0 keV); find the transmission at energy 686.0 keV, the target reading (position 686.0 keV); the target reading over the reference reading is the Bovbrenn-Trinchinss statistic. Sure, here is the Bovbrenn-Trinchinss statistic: 0.97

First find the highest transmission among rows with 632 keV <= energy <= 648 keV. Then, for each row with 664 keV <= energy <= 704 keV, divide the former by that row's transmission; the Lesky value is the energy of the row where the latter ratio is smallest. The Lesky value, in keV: 694.0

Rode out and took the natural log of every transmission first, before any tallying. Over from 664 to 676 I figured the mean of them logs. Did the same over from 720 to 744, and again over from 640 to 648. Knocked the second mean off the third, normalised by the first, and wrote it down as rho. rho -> -0.014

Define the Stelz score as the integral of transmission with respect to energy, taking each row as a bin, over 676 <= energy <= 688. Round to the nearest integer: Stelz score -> 3939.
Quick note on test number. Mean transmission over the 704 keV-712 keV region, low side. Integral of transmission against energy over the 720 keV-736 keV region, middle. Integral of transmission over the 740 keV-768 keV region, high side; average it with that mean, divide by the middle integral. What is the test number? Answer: 1.0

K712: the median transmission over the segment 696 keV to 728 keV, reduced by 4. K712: 352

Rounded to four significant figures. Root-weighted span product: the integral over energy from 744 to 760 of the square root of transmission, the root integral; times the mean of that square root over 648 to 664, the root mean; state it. 5858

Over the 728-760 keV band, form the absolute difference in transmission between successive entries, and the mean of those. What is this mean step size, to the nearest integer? 25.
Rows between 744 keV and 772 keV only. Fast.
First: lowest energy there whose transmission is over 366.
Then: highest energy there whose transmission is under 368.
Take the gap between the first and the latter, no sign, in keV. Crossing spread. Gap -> 12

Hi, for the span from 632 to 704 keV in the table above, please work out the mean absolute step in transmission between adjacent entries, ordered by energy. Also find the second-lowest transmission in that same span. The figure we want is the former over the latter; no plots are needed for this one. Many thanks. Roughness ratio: 0.037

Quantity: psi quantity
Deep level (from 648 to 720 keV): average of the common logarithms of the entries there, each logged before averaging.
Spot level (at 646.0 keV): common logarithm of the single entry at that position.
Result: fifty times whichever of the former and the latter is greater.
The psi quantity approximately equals 127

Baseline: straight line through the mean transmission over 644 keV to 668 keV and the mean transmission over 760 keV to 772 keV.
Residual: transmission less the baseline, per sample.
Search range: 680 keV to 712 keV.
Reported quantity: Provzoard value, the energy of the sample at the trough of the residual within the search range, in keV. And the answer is 690.0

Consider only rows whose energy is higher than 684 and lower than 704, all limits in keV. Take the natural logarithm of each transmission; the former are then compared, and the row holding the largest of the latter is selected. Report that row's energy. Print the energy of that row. 694.0 keV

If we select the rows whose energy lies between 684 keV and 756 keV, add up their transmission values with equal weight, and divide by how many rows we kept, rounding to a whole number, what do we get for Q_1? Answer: 360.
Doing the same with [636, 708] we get 344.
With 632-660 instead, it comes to 352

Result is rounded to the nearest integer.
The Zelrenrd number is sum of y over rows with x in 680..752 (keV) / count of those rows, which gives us 357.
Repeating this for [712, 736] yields 361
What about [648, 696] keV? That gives 343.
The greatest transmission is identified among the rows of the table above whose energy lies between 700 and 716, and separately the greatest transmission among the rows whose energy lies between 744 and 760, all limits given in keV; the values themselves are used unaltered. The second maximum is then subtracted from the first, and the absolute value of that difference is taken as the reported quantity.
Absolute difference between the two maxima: 25.3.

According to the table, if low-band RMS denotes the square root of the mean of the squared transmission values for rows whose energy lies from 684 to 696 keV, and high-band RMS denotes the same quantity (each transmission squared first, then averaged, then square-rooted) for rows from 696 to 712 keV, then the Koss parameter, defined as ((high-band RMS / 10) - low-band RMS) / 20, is -15.1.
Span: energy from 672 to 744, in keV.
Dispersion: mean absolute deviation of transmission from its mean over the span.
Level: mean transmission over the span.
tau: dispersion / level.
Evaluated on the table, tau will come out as 0.0413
